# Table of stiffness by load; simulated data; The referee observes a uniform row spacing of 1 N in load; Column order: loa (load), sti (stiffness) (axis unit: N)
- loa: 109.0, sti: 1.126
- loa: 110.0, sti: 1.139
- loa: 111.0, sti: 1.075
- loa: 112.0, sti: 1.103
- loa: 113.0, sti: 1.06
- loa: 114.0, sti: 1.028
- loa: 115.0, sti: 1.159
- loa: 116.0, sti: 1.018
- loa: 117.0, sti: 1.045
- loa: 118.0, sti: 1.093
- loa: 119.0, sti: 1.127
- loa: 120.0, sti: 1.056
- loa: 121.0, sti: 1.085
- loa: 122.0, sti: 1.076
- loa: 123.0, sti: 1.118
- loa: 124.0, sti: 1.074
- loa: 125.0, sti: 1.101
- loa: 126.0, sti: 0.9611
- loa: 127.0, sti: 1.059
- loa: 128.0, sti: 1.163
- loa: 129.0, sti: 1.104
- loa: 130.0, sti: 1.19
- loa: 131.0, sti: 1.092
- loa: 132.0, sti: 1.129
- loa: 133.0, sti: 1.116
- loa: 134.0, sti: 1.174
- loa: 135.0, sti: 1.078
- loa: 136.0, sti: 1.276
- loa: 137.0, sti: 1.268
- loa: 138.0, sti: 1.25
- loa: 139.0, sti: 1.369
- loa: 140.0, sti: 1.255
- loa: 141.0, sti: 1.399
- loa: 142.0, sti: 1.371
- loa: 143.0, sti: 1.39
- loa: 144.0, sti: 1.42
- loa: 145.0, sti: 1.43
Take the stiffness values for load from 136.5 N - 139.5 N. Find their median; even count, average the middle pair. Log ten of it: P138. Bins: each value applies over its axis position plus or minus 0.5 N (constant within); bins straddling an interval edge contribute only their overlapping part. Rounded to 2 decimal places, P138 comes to 0.10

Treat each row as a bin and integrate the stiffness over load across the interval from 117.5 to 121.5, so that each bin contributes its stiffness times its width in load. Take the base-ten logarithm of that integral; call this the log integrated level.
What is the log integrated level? 0.640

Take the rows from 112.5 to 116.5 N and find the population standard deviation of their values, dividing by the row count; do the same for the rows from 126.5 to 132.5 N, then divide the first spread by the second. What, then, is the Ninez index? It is 1.3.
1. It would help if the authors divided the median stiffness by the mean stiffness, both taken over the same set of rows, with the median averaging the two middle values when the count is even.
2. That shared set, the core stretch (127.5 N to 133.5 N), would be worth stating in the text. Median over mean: 0.99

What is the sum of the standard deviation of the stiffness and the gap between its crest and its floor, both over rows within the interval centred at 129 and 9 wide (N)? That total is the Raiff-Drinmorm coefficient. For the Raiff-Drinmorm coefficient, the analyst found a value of 0.29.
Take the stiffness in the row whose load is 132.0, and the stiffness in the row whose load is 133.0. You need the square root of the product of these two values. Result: 1.12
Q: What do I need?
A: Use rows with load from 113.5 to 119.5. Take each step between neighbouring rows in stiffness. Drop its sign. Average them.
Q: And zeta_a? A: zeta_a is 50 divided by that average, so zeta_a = 656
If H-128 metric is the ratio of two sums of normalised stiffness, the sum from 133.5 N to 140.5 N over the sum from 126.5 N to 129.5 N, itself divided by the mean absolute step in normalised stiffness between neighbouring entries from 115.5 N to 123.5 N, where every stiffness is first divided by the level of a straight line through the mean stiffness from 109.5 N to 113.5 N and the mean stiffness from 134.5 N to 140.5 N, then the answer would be 82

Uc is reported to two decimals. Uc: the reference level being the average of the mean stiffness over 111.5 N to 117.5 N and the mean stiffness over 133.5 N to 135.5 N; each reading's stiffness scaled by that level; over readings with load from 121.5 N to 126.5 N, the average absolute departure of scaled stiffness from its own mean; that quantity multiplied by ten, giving 0.38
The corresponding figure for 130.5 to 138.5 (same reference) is 0.63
